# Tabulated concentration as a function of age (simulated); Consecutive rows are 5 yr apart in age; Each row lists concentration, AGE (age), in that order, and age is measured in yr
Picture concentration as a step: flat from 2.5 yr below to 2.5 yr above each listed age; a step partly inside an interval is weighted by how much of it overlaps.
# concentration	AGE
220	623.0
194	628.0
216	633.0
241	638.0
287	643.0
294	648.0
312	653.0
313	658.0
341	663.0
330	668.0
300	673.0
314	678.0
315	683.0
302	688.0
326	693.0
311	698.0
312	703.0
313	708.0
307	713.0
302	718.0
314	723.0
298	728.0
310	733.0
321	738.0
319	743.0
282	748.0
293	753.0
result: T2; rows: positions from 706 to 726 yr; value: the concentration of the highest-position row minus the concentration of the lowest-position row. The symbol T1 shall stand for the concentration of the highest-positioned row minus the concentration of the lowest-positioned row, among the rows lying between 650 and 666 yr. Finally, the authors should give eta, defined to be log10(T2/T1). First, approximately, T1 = 29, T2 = 1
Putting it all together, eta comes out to -1.5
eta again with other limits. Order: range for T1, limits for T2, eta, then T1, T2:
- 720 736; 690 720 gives 0.8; -4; -24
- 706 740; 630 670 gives 1.2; 8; 114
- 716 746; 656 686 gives -0.9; 17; 2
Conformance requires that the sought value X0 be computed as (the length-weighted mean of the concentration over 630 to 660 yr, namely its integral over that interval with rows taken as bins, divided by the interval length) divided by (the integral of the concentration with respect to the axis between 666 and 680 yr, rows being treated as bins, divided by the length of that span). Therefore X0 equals 0.88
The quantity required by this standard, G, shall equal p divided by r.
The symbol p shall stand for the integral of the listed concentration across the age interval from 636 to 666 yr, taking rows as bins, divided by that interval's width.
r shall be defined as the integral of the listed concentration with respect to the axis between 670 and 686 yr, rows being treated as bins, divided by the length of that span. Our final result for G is 0.97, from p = 299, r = 310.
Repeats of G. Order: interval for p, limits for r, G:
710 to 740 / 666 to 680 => 0.98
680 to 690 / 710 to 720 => 1.01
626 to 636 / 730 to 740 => 0.66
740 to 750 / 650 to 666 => 0.94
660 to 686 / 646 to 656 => 1.05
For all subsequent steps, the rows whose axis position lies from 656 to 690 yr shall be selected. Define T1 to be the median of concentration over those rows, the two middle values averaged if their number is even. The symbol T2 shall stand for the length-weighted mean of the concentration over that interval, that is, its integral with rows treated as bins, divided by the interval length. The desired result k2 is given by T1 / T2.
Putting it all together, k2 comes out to 0.992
